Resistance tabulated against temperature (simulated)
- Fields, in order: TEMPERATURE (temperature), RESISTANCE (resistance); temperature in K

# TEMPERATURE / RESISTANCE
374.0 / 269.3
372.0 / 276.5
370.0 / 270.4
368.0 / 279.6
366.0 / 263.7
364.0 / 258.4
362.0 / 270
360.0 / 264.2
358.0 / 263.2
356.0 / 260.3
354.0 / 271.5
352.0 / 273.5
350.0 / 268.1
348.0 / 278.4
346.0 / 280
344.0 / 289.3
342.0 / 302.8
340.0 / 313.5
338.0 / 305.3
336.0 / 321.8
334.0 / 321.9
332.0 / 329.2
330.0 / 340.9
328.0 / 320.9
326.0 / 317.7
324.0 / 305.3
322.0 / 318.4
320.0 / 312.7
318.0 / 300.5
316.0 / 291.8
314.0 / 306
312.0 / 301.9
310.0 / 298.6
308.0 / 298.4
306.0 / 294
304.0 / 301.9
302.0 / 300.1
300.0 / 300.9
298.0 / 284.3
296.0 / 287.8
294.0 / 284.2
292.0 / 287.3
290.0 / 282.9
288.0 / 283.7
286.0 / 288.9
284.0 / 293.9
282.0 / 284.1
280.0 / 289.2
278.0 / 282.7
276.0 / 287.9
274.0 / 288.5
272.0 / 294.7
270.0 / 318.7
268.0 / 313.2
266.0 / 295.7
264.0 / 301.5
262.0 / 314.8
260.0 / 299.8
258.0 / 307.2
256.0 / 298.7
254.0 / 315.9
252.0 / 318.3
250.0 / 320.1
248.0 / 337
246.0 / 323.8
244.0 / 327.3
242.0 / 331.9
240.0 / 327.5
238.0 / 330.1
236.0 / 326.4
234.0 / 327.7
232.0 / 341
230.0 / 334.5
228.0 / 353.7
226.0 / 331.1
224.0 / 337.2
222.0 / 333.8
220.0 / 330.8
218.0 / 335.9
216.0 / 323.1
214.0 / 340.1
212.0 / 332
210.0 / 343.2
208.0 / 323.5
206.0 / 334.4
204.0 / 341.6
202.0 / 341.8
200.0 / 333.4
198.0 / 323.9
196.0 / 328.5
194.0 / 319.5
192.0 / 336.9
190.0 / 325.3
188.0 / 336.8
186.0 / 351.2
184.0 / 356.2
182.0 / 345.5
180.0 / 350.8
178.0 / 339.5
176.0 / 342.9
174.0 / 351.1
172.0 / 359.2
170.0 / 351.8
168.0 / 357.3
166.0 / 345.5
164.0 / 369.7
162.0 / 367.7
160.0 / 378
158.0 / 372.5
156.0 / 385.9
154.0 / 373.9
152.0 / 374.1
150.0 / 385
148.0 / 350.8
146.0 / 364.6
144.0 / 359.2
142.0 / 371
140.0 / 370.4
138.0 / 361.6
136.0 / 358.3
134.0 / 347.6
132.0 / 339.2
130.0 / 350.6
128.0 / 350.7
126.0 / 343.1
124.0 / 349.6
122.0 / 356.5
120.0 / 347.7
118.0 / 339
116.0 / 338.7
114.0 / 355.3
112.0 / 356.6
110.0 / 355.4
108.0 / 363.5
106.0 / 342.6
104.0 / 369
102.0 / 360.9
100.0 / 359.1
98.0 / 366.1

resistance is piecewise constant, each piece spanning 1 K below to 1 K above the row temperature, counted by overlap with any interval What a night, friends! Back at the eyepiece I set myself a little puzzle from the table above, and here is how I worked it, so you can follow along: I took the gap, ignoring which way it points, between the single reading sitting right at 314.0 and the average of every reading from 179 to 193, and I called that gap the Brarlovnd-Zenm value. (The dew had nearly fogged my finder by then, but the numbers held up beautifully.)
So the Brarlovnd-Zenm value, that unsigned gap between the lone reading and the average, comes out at 37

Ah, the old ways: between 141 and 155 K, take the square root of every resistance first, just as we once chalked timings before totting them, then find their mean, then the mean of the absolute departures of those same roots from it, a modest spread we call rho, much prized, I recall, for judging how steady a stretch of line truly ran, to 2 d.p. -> 0.23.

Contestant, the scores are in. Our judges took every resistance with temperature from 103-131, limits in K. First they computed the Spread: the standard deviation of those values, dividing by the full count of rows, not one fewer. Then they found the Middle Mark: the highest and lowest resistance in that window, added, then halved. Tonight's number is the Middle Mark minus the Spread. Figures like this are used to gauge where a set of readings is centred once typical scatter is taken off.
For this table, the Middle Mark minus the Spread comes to 345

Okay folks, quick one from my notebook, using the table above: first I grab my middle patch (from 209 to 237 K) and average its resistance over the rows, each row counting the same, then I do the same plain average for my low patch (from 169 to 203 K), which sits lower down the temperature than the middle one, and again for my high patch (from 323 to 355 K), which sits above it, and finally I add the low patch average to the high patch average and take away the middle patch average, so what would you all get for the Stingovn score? 308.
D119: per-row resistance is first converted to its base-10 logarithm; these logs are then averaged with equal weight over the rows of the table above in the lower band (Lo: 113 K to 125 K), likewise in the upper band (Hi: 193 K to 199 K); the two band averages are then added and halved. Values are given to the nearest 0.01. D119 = 2.53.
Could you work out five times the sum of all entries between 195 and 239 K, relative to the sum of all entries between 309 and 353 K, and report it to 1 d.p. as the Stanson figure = 5.5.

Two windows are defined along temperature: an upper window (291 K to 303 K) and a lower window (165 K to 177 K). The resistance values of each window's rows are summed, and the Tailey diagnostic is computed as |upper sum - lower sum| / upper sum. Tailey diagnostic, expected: 0.21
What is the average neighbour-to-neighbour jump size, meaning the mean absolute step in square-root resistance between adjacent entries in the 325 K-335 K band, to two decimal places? 0.29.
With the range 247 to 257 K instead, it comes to 0.27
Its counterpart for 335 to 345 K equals 0.35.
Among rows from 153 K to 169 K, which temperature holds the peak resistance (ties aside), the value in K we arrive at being 156.0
